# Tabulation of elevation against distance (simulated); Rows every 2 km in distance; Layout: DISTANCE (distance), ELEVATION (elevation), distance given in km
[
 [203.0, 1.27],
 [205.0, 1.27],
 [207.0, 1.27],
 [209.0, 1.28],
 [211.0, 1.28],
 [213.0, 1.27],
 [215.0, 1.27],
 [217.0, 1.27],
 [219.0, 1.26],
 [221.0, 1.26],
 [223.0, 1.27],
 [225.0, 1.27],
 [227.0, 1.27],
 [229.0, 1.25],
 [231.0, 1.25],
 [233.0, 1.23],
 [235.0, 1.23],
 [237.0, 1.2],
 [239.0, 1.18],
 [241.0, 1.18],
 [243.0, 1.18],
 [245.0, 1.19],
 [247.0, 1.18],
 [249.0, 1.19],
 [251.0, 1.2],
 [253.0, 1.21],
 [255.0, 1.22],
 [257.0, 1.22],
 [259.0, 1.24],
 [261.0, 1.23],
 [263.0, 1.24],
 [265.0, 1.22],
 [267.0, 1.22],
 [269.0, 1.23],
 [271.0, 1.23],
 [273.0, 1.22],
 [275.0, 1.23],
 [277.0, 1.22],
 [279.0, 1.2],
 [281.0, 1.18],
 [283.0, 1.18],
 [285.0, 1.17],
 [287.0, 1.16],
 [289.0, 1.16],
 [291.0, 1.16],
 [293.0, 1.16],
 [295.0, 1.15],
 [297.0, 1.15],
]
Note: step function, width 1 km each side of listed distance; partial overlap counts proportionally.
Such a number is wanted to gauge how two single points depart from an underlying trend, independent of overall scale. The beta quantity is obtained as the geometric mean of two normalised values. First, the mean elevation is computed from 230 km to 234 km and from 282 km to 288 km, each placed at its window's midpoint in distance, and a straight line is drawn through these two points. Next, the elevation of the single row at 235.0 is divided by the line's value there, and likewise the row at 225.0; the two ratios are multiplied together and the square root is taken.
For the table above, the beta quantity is 1.01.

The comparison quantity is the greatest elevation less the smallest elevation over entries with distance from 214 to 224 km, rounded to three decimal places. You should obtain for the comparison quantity 0.010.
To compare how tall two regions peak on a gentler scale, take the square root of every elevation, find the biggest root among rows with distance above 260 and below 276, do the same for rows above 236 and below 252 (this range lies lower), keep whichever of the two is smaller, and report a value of 1.10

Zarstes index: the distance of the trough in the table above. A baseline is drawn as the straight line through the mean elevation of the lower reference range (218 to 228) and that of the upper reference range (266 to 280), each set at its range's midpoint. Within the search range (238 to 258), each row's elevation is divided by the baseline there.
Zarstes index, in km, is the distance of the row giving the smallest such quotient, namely 239.0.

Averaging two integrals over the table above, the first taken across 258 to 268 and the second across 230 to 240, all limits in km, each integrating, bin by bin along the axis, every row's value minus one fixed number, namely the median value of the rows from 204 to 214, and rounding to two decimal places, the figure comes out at -0.46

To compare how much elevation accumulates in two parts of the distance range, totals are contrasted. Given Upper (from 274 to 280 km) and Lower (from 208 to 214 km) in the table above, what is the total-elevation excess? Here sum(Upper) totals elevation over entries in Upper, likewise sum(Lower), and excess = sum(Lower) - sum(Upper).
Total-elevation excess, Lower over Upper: 0.18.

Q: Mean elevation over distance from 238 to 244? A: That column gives 1.18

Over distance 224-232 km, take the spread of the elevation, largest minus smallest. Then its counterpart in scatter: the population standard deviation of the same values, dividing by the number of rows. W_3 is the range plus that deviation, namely 0.030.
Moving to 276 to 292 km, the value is 0.080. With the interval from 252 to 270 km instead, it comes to 0.040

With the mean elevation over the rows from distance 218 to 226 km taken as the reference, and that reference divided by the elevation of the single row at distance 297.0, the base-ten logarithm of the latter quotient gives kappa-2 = 0.04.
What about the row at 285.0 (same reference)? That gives 0.03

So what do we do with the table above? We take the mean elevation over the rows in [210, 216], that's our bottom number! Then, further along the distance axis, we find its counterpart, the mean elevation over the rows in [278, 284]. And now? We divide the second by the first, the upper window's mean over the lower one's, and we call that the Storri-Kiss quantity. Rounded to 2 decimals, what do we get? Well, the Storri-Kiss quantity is 0.93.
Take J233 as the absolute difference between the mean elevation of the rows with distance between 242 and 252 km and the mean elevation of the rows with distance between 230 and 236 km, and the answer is 0.05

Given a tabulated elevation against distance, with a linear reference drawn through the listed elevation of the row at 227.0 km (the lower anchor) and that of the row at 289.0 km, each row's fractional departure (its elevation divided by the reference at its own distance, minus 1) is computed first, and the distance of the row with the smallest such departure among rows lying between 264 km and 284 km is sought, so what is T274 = 281.0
